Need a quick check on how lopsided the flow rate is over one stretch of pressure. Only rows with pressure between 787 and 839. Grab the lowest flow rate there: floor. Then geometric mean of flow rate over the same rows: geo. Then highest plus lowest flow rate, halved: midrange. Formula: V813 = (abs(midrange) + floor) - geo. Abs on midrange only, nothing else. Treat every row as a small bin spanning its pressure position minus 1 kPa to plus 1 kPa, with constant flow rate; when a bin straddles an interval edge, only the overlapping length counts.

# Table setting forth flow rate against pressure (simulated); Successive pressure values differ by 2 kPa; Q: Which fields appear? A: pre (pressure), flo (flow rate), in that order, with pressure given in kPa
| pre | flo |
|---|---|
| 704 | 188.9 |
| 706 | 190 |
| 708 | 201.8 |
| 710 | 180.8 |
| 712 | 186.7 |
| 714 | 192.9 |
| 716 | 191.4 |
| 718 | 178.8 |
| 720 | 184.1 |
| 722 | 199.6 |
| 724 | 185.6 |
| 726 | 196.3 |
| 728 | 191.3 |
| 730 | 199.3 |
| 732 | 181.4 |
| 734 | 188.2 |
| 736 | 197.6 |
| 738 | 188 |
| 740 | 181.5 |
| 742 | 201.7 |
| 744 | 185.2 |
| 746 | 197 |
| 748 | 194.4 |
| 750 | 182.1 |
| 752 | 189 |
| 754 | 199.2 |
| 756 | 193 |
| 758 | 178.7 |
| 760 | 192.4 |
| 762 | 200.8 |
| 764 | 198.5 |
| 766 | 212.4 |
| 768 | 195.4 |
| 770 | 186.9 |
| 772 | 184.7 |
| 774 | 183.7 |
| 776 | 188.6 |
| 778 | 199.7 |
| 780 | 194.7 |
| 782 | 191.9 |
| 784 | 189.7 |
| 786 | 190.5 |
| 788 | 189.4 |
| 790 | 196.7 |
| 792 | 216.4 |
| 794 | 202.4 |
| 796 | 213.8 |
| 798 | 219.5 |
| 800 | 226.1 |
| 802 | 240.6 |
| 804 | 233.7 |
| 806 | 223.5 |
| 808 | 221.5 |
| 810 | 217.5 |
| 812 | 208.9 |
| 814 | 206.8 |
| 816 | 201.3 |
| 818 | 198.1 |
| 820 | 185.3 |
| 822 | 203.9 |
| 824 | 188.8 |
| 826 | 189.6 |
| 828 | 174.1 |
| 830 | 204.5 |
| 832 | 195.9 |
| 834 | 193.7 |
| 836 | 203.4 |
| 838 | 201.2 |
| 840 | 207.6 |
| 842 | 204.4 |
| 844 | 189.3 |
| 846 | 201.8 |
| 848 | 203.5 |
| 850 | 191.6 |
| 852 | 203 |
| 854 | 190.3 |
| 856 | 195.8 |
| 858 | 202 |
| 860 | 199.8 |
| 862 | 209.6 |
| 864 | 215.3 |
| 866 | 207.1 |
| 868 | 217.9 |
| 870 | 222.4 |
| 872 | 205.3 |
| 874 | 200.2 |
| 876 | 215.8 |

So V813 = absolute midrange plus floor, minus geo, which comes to 176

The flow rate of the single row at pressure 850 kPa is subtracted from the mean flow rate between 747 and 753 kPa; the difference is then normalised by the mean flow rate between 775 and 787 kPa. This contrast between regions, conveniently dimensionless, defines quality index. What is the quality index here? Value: -0.02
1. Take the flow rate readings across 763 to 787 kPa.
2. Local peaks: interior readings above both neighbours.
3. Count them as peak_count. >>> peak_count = 2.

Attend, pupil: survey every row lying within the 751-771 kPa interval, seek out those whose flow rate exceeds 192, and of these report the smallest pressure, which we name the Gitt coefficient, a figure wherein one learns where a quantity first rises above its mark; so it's 754 kPa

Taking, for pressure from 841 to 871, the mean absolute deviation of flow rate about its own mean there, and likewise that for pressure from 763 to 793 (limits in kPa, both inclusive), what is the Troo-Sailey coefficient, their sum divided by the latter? 2.07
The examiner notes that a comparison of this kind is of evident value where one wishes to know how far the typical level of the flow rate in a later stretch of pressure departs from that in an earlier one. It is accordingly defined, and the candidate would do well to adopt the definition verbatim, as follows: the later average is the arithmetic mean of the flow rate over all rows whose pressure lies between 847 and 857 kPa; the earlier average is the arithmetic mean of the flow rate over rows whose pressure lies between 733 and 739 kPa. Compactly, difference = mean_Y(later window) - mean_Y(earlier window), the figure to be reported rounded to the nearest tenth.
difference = 5.6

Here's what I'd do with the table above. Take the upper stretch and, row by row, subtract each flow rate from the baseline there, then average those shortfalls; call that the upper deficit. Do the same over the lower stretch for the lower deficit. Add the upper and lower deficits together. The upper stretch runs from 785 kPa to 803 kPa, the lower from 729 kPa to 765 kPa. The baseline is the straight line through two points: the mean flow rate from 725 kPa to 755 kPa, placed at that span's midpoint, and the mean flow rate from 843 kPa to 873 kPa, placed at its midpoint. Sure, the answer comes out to -13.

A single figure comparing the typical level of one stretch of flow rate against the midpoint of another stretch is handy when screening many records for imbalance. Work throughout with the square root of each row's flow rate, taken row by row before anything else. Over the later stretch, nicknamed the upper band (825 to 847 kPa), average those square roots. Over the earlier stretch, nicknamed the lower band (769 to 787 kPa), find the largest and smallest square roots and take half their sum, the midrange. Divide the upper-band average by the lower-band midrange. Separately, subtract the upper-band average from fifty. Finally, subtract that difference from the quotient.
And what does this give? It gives -35.0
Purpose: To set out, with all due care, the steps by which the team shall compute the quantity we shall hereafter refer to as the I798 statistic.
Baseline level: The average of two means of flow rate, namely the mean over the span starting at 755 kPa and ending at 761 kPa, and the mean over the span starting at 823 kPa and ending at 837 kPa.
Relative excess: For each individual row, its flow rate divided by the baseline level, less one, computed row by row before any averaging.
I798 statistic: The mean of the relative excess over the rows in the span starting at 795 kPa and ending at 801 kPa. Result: 0.15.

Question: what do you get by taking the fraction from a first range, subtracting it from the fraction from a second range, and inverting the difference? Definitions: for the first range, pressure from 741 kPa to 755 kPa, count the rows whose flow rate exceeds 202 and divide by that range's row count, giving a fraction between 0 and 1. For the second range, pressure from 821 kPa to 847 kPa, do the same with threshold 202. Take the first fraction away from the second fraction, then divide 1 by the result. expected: 2.60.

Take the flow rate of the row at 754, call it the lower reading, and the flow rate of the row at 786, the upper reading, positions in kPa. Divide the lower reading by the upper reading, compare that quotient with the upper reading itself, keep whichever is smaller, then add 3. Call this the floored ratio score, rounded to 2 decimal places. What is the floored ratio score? 4.05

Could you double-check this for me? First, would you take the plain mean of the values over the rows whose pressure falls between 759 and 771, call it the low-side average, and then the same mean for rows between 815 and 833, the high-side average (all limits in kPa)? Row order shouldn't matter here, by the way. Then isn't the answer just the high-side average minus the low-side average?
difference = -4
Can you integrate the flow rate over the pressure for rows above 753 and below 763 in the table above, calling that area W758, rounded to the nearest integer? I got 1928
